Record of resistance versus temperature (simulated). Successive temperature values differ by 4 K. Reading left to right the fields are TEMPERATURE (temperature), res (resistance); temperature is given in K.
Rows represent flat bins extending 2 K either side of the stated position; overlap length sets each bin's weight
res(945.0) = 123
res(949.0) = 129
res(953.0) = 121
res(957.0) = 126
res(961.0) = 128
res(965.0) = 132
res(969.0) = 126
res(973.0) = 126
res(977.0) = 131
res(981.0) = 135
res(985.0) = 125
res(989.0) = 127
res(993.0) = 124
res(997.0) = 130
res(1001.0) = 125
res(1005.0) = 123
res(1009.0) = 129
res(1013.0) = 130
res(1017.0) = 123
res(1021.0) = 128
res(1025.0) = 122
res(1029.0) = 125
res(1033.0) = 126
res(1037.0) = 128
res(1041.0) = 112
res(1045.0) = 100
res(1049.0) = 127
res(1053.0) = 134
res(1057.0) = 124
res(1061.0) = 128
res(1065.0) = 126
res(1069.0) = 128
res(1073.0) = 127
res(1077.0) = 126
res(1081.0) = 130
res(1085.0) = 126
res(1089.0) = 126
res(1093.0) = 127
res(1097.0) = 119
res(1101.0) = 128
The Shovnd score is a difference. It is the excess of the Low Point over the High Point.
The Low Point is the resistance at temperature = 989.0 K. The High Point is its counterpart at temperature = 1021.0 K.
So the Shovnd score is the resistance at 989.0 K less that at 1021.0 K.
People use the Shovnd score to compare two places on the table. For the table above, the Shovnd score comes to -1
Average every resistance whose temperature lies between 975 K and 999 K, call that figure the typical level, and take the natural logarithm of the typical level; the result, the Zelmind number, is 4.86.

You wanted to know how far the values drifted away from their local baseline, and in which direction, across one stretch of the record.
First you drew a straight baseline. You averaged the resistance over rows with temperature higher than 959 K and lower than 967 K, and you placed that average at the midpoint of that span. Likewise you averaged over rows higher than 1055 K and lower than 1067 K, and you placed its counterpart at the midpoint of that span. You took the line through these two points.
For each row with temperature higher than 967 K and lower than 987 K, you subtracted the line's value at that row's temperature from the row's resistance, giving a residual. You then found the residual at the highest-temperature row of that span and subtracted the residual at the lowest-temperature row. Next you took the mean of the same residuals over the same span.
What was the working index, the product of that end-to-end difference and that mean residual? 0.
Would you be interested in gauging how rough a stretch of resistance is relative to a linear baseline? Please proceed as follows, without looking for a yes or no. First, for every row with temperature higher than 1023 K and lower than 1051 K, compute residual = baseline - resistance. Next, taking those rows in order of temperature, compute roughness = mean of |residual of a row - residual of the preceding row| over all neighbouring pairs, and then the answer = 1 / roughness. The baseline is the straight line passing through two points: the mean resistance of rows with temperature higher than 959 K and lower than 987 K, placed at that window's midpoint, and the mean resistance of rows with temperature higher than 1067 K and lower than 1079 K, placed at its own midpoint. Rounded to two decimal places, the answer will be 0.10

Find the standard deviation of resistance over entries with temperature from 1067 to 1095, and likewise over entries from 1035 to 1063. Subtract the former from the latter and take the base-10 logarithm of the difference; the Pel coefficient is 1.0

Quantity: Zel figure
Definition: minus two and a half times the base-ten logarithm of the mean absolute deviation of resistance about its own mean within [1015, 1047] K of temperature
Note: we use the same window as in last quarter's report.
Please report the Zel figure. -2.15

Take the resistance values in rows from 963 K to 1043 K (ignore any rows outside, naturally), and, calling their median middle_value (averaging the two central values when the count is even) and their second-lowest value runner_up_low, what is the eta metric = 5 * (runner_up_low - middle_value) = -20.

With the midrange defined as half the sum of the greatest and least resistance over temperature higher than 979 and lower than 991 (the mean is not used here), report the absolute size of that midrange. 130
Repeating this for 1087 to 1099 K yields 123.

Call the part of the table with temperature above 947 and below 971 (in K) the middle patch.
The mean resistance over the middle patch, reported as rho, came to 127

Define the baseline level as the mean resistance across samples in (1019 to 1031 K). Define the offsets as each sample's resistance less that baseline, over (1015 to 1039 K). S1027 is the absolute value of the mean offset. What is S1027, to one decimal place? 0.3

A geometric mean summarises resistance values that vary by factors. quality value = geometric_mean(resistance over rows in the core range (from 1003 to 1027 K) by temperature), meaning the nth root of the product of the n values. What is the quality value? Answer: 126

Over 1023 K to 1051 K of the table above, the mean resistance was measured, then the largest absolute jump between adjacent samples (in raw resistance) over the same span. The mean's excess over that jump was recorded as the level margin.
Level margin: 93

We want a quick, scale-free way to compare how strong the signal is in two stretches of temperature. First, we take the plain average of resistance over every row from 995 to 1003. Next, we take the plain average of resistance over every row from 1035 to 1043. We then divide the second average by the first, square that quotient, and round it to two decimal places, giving 0.89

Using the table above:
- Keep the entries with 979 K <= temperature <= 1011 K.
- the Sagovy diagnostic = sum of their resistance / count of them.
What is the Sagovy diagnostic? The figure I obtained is 127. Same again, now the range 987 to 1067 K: 125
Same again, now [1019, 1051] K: 121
